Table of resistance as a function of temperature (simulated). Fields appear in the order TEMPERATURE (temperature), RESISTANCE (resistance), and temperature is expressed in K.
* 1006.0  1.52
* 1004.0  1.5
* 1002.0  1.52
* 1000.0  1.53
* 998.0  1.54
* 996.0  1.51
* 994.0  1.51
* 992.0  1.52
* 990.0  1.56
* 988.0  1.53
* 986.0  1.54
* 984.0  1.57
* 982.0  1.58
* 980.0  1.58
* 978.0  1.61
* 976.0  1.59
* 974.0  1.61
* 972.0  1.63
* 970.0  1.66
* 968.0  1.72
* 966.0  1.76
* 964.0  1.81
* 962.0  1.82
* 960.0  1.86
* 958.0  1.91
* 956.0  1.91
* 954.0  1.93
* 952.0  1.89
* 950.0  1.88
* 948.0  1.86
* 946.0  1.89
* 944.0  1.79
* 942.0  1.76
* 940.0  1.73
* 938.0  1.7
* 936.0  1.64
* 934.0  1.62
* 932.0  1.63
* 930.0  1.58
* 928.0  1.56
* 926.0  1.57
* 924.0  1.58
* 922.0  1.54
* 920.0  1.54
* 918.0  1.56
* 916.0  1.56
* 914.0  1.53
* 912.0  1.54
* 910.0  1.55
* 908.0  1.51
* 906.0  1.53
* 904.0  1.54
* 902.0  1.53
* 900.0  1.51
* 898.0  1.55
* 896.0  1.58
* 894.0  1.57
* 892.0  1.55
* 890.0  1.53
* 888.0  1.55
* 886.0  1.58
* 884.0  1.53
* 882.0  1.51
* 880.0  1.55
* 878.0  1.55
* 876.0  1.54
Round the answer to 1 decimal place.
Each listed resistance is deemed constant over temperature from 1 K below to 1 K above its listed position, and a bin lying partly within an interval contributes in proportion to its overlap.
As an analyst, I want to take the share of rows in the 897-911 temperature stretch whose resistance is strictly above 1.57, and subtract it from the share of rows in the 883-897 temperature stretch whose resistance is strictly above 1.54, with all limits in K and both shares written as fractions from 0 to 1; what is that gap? 0.7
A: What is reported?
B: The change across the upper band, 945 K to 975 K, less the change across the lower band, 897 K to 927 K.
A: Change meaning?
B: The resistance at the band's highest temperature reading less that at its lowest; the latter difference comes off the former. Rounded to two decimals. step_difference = -0.30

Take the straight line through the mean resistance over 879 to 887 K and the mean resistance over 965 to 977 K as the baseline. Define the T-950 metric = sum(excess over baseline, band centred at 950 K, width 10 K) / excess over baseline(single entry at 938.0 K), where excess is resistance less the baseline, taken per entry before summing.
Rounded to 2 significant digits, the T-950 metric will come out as 15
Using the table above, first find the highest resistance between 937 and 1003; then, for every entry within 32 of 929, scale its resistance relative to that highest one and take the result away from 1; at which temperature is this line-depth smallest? 954.0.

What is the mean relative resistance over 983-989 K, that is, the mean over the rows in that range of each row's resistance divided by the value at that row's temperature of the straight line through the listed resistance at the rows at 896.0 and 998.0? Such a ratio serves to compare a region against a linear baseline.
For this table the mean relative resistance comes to 1.00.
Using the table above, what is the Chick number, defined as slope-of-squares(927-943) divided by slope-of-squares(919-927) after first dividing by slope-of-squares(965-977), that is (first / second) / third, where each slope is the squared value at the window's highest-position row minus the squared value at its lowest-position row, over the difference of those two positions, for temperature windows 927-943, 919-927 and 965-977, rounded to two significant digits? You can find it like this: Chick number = -54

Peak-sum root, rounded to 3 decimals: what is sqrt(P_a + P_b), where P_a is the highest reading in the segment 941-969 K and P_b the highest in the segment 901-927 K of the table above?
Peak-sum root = 1.873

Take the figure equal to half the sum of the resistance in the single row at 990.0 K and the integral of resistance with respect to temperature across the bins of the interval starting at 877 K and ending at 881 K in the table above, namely 3.88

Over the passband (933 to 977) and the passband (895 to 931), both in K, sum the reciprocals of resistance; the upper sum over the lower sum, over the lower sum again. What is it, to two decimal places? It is 0.09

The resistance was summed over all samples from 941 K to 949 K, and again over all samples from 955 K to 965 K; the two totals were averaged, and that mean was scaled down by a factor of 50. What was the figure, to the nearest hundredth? 0.17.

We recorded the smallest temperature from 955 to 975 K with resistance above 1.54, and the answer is 956.0 K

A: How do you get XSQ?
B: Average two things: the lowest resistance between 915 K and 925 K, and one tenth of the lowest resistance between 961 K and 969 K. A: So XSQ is 0.856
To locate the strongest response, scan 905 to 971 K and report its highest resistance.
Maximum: 1.93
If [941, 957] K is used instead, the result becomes 1.93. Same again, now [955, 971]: 1.91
